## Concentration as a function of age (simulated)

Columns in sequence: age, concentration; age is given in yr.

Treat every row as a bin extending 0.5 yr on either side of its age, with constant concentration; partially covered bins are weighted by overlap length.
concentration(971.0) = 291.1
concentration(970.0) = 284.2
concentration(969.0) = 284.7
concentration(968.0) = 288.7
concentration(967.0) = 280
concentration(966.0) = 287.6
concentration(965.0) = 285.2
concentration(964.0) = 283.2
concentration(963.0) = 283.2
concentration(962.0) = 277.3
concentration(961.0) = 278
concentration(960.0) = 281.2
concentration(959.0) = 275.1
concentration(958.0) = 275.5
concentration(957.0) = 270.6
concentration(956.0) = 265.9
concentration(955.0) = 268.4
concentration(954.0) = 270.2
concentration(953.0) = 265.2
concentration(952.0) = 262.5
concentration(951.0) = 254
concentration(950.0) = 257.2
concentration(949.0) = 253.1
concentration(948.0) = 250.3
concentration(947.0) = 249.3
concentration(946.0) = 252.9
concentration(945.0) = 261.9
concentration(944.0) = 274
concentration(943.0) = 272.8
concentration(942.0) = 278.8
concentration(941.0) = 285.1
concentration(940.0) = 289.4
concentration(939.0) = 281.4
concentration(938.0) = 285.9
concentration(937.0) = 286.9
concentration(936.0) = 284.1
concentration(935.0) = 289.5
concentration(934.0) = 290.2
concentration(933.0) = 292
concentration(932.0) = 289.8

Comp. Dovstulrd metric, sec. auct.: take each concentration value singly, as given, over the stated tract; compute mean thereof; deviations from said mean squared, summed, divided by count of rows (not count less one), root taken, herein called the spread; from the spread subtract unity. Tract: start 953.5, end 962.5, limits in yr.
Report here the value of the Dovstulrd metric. 3.8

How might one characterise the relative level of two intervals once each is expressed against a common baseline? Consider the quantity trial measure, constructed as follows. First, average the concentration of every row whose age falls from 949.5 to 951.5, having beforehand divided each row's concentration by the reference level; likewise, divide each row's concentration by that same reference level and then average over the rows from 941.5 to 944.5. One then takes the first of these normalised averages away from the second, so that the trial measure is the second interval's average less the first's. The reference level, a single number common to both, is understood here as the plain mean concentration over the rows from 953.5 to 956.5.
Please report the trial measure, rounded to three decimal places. 0.073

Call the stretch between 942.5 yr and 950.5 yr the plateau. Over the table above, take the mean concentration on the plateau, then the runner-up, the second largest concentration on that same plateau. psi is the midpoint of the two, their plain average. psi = 266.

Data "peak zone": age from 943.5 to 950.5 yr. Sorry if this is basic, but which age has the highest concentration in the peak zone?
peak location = 944.0 yr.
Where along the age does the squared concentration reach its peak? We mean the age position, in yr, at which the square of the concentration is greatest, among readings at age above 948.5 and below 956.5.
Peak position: 954.0 yr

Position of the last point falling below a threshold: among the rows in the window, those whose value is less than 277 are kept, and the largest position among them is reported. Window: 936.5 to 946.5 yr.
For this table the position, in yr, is 946.0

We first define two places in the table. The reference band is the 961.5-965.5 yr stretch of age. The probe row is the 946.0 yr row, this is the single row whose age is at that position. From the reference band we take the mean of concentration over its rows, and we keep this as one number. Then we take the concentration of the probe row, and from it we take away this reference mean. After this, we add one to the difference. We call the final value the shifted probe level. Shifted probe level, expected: -28.3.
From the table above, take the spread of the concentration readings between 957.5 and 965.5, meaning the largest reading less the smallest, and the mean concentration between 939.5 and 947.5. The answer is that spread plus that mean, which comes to 281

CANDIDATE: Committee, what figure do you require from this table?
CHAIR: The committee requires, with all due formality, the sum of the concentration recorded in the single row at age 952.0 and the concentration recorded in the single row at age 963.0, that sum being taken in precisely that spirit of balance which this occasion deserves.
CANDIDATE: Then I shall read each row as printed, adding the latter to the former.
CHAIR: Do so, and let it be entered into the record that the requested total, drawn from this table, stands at 546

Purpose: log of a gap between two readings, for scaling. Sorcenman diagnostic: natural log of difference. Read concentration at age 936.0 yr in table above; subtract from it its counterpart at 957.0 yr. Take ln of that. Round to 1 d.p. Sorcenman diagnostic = 2.6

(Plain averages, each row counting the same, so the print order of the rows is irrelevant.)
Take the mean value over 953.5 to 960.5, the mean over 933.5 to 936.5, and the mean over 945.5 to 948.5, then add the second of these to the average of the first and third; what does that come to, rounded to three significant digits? 550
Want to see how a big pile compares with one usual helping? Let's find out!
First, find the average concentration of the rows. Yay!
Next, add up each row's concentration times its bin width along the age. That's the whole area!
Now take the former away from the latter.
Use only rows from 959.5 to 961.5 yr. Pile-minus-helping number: 280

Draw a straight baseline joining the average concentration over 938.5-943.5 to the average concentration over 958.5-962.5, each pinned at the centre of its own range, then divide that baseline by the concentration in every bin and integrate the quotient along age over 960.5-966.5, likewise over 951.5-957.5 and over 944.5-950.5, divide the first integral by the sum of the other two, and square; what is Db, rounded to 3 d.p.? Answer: 0.209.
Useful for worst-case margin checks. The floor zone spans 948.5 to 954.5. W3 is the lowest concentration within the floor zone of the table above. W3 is 253.1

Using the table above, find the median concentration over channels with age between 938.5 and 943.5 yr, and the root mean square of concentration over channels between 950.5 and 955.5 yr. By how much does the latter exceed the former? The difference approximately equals -17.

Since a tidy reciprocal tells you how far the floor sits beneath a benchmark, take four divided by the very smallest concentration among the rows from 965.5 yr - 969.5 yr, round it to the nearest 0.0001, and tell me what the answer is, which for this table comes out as 0.0143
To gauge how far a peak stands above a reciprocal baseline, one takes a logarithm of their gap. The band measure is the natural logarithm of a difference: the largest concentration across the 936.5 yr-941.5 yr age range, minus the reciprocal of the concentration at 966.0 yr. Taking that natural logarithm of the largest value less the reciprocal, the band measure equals 5.67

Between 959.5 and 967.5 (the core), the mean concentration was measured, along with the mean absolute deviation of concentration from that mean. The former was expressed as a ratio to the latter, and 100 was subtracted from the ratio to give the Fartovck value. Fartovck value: -1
